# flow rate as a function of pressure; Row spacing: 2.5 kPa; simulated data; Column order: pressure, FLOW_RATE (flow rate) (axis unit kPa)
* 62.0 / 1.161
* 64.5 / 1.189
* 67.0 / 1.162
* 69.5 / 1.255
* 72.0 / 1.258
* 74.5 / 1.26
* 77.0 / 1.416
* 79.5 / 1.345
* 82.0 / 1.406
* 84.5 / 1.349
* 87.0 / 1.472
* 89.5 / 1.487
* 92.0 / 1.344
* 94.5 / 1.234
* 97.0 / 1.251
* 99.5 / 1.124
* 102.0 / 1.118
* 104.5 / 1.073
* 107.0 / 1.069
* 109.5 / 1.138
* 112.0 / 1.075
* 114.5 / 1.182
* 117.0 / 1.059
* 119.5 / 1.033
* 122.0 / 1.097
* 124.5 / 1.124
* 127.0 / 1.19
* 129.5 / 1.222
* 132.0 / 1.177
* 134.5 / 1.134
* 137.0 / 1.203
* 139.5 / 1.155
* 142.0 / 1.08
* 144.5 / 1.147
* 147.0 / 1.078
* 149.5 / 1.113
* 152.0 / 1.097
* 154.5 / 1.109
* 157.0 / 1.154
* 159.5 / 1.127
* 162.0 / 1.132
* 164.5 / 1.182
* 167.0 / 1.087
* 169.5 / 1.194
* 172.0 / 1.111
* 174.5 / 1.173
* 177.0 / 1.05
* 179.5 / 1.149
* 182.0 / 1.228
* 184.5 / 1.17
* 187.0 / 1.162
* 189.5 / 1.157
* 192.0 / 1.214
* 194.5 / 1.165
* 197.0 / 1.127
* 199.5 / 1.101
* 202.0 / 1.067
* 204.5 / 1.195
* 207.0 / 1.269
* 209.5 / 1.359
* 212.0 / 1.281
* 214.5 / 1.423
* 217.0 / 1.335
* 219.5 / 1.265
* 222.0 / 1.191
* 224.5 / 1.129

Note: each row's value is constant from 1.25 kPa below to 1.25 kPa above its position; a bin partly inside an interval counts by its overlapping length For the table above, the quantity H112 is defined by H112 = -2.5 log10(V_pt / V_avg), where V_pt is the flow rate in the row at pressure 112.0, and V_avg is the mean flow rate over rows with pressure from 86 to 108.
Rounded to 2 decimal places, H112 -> 0.16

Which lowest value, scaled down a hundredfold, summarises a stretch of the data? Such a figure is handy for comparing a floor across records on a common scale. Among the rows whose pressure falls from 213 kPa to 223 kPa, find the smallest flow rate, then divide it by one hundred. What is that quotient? 0.0119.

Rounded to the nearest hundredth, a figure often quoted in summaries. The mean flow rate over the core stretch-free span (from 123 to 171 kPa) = 1.14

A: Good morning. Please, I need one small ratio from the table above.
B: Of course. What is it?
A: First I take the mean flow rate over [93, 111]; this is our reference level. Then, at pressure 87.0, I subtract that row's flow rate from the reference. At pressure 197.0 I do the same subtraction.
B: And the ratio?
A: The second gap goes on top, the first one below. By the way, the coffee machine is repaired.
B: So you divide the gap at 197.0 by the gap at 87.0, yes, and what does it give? -0.1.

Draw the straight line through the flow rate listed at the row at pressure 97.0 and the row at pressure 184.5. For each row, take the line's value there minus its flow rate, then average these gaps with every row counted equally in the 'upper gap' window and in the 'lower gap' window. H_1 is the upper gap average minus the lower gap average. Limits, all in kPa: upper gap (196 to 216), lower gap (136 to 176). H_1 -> -0.14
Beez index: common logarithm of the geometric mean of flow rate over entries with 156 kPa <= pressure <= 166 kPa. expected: 0.060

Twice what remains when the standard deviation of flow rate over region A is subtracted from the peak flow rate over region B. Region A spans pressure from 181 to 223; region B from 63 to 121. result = 2.79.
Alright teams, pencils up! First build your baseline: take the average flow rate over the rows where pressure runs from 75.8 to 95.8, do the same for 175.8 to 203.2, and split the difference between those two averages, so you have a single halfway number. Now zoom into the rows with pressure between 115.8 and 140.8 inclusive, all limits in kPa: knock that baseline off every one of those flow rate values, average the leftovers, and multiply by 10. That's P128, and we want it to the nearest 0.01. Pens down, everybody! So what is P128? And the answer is -1.24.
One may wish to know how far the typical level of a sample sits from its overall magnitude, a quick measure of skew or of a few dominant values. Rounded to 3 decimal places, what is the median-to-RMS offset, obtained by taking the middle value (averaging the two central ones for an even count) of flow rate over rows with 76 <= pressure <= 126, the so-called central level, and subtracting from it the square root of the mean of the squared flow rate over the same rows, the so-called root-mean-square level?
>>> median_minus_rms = -0.069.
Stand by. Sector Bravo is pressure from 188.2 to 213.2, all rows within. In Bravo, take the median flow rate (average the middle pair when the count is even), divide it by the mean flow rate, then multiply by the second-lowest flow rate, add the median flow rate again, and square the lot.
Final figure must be 5.1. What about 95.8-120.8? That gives 4.6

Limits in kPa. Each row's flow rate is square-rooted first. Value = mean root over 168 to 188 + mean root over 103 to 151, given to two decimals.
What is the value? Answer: 2.13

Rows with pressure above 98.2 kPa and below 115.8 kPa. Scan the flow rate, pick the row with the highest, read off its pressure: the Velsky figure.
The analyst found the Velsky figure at 114.5 kPa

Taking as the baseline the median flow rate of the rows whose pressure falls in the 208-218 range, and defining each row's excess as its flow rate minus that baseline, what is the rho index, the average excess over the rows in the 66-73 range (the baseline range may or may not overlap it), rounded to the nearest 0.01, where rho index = -0.12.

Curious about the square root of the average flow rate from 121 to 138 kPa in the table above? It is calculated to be 1.08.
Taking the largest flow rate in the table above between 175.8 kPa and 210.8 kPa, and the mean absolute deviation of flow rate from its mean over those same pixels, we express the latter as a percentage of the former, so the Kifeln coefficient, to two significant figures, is 4.2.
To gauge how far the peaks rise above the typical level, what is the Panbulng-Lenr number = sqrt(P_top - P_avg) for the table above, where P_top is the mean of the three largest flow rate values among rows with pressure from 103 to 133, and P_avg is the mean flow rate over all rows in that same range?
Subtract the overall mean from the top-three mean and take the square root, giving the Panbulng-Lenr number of 0.28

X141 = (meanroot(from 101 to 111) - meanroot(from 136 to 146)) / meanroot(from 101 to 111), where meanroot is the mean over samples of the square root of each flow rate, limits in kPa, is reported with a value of -0.02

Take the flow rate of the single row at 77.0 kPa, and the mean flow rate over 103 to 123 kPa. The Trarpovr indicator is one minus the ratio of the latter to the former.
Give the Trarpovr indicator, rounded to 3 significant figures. 0.230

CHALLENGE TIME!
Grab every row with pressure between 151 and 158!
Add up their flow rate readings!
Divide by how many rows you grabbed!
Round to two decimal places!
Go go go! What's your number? 1.12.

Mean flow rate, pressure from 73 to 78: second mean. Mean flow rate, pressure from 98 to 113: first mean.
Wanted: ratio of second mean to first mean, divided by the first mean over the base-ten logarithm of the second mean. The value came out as 0.14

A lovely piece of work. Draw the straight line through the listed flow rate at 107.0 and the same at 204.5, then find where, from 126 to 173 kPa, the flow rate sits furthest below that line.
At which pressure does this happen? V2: 167.0 kPa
